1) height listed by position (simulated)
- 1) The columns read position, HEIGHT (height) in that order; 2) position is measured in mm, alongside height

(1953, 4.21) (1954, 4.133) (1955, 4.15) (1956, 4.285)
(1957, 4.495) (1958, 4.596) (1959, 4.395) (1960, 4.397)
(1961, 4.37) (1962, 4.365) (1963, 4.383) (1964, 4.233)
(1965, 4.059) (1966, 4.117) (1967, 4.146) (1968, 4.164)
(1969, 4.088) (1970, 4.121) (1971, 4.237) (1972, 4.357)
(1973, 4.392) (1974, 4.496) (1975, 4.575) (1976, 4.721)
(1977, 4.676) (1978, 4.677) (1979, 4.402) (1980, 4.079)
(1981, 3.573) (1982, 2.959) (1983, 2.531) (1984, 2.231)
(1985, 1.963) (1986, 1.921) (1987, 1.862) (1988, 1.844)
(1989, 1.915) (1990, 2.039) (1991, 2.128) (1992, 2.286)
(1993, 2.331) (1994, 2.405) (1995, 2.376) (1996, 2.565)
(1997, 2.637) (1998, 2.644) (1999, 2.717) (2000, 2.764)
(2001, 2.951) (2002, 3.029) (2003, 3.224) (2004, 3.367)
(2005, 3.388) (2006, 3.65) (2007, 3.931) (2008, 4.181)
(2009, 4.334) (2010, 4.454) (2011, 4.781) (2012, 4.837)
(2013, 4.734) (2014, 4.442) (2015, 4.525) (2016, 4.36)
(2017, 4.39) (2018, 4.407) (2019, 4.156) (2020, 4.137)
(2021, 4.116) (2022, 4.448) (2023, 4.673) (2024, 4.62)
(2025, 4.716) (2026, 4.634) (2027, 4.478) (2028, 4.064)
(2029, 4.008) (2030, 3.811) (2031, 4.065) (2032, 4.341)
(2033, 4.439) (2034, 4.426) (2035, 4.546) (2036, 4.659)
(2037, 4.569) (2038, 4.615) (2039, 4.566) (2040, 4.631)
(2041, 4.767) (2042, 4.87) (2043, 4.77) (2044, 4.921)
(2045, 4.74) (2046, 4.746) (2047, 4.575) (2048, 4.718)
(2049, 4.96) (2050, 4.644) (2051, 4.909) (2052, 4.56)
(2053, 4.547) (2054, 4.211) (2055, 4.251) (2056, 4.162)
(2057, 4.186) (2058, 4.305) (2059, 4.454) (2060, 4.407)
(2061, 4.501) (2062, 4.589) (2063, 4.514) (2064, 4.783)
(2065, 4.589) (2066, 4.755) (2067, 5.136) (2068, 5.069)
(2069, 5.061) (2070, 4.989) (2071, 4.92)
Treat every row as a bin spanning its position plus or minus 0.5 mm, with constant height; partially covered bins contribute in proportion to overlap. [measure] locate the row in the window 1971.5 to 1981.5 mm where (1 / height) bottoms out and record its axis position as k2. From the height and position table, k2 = 1976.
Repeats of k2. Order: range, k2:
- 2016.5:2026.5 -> 2025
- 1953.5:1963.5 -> 1958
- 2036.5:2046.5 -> 2044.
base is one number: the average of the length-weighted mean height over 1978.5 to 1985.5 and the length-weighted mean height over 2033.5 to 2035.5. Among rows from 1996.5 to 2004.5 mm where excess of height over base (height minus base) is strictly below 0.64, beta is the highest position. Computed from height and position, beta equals 2004 mm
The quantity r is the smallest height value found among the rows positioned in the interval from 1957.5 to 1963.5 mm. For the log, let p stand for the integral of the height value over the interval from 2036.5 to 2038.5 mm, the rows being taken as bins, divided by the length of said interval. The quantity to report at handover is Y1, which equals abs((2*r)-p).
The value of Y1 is 4.14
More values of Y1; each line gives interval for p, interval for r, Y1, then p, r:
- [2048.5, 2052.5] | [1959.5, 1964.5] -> 3.70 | 4.77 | 4.233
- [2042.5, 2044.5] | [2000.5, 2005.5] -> 1.06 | 4.85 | 2.951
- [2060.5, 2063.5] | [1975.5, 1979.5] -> 4.27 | 4.53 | 4.402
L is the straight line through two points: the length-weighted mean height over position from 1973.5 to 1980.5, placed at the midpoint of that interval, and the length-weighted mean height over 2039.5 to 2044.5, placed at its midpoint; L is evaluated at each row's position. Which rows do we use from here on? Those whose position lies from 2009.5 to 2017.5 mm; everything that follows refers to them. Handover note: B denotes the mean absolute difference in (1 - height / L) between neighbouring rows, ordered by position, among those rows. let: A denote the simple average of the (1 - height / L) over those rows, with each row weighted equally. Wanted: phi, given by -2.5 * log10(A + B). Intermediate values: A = 0.02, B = 0.032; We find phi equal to 3.2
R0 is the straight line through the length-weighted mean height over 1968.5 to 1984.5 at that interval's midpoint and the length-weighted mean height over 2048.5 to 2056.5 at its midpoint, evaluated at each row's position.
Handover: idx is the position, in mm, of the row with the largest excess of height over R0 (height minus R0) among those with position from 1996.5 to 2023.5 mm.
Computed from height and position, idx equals 2012 mm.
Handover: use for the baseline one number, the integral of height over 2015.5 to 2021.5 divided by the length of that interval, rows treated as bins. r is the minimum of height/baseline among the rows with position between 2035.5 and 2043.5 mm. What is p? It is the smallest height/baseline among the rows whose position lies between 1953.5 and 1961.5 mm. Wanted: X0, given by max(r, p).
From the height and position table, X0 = 1.07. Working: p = 0.97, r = 1.07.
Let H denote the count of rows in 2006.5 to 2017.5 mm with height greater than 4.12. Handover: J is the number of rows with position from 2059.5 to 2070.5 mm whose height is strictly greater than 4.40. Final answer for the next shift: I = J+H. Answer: 21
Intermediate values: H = 10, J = 11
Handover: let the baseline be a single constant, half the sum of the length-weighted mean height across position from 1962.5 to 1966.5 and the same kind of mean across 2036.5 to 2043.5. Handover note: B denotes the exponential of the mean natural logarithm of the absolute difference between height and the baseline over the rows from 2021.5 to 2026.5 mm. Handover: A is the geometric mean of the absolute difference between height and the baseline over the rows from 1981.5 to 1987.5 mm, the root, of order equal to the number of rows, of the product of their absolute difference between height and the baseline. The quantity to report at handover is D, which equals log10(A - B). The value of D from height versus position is 0.3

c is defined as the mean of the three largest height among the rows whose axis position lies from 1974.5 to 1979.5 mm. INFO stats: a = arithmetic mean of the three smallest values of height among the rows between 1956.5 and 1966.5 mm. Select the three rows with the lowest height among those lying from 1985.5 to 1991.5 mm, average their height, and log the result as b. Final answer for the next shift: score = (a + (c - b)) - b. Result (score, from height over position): 5.08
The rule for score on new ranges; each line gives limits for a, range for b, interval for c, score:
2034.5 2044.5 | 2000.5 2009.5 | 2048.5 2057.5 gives 3.26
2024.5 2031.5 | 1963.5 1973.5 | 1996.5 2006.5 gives -0.75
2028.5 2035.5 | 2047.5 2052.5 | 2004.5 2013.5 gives -0.54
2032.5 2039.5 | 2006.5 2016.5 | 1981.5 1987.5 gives -1.25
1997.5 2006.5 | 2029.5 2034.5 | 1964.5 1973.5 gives -1.11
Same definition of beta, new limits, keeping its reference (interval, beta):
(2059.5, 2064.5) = 2060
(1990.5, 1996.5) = 1996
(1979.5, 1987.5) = 1987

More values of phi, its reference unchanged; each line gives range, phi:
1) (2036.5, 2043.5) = 3.6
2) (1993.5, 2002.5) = 0.9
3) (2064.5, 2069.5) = 3.9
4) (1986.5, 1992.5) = 0.6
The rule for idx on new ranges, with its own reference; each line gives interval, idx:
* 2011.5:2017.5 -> 2012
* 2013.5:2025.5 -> 2025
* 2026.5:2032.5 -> 2027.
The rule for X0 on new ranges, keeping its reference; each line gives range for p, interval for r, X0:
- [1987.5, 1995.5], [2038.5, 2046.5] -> 1.07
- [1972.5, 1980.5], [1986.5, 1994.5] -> 0.96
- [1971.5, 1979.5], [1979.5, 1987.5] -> 1.02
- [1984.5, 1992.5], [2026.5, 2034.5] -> 0.89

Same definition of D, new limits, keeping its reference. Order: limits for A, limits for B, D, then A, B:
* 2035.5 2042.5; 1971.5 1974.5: -0.8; 0.2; 0.061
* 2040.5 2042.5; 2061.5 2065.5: -0.7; 0.4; 0.153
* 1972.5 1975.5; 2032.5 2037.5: -1.5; 0.1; 0.039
